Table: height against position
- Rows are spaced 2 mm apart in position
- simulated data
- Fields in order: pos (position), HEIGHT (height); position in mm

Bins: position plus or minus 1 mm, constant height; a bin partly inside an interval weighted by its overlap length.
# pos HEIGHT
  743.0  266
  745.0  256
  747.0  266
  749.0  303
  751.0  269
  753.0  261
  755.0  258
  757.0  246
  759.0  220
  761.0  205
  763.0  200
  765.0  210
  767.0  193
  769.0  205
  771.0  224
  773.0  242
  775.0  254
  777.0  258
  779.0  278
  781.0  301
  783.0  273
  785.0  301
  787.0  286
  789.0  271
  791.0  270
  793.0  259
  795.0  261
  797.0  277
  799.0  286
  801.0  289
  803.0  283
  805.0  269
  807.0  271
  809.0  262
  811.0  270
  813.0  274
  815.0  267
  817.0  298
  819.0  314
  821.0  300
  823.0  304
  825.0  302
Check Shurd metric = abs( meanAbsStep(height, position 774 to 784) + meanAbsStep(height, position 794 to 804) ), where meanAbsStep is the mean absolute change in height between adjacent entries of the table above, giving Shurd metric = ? 27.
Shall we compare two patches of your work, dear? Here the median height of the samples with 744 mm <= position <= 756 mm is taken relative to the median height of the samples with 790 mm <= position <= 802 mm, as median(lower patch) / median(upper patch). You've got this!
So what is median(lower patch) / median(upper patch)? 0.96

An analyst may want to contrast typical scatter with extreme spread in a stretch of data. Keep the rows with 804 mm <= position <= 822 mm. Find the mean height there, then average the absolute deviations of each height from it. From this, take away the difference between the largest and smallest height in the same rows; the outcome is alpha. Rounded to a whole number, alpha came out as -36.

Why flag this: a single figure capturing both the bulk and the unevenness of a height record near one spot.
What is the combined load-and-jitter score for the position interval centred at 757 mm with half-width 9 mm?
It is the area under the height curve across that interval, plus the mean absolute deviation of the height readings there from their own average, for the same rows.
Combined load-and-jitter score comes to 4373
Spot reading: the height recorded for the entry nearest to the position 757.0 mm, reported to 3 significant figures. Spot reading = 246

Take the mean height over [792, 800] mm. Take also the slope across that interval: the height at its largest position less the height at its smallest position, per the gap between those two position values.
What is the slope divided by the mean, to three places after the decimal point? 0.017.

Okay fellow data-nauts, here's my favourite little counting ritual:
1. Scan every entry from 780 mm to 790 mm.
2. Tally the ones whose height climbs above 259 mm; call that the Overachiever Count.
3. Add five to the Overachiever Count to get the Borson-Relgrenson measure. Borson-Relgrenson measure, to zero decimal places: 10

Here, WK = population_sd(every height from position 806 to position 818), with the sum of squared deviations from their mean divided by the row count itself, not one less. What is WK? 11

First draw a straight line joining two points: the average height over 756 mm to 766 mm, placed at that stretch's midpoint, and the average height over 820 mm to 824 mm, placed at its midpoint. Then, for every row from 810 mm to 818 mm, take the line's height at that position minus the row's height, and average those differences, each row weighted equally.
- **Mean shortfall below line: 13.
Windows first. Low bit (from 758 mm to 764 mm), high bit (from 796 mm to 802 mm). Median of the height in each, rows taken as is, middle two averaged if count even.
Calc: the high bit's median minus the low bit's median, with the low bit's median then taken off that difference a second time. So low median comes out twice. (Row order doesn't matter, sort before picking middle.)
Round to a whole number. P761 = -124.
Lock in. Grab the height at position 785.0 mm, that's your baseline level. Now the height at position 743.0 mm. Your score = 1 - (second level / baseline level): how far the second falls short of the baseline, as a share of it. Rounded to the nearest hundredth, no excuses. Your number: 0.12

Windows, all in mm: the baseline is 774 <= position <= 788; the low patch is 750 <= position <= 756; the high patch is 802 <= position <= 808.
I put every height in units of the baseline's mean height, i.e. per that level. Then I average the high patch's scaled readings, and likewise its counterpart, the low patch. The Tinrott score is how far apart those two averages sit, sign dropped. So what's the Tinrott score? 0.04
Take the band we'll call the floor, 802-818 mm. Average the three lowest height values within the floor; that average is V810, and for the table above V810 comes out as 266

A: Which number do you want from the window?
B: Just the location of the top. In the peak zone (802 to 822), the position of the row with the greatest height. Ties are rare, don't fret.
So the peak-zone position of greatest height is 819.0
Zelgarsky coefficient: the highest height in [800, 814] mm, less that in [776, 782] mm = -12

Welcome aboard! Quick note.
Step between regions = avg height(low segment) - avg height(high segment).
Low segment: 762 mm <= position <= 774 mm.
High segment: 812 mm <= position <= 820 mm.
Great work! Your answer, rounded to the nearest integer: -76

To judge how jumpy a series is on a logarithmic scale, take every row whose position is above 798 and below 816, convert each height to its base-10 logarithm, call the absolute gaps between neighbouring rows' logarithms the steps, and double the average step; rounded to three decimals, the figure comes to 0.021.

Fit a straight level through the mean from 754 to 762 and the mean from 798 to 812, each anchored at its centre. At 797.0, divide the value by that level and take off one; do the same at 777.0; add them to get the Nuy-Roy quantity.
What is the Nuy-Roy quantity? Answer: 0.07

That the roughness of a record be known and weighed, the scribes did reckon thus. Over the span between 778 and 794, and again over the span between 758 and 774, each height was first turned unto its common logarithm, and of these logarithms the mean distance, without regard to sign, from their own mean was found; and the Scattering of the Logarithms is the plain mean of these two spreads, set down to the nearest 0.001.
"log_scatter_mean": 0.022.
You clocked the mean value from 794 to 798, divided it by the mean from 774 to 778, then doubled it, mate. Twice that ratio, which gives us 2.10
